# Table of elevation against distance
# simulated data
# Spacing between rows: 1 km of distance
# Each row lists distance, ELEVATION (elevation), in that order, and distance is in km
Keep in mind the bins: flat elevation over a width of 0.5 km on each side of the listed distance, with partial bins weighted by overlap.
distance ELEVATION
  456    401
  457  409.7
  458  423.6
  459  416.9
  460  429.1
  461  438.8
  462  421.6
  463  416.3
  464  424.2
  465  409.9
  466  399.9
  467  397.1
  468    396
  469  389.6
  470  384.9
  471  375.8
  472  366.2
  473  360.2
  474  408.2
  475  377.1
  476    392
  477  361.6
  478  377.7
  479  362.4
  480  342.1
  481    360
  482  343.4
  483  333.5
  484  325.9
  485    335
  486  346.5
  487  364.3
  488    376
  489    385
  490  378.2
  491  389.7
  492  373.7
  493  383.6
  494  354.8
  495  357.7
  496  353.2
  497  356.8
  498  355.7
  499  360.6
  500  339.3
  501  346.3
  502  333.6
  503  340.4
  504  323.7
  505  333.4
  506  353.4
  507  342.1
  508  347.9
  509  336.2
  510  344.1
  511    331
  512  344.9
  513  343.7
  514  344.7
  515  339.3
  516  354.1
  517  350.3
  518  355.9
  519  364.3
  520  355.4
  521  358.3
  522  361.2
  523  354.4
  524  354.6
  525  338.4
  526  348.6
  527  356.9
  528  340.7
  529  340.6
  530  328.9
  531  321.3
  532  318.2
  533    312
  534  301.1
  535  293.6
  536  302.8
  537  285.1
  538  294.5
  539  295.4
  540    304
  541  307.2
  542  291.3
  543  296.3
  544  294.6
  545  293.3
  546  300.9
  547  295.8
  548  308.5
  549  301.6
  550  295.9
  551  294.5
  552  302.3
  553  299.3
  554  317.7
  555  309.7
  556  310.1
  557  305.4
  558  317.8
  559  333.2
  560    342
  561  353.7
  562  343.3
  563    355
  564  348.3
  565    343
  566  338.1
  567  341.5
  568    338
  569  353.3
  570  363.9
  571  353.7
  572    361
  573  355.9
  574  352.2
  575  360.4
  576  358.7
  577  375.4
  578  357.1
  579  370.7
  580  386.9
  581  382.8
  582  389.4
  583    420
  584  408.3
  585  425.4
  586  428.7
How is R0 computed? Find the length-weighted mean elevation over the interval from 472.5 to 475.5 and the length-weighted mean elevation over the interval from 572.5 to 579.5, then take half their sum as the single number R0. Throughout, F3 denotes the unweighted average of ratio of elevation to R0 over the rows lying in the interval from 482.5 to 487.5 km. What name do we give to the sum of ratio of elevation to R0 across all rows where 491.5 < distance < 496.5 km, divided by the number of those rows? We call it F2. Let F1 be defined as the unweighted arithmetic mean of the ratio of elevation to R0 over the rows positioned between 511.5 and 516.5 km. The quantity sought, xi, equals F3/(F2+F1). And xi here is 0.480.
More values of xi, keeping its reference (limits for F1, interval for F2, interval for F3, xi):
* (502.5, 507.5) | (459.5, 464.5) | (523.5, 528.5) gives 0.455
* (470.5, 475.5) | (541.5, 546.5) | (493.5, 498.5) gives 0.529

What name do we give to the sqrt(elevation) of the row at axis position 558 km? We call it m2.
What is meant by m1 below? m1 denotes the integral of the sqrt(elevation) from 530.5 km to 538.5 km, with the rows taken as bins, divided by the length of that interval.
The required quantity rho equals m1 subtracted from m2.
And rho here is 0.4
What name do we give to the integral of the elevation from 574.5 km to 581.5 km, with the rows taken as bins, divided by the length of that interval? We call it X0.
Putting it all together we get 370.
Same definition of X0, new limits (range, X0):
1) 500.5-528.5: 346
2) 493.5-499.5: 356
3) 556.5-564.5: 337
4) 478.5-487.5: 346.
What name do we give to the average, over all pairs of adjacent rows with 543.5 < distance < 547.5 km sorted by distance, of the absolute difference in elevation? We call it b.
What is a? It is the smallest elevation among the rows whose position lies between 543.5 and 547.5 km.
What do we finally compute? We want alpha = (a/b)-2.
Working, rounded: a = 293.3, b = 4.7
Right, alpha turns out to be 61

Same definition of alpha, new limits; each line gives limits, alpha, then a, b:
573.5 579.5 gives 28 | 352.2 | 11.7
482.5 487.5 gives 26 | 325.9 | 11.5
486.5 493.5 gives 32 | 364.3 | 10.8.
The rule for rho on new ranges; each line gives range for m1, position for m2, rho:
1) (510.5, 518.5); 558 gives -0.8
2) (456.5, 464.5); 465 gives -0.3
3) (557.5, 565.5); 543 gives -1.3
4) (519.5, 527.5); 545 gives -1.7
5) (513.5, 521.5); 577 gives 0.6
